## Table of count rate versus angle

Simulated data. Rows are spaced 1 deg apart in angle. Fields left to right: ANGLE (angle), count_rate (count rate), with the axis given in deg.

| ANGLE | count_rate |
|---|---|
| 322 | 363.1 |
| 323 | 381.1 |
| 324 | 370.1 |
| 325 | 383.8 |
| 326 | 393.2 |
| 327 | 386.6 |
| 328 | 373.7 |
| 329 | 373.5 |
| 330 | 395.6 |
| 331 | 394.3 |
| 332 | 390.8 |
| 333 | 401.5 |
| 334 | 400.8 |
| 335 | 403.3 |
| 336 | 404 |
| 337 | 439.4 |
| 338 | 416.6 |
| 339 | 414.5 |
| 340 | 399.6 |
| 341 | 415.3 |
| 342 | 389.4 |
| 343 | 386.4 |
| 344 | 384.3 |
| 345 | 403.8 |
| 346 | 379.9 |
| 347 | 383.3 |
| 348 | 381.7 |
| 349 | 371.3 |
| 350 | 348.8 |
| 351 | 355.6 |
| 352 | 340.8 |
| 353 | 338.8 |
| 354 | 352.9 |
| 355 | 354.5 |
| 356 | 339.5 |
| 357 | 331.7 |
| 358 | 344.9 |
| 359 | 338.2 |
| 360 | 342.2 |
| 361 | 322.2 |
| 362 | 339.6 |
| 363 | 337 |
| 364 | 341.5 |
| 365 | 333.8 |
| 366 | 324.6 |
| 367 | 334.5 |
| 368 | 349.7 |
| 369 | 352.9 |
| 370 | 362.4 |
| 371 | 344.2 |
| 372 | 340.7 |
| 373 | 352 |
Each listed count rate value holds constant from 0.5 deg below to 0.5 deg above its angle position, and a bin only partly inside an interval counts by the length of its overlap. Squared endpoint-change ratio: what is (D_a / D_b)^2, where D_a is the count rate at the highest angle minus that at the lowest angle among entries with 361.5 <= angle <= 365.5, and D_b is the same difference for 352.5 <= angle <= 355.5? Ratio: 0.14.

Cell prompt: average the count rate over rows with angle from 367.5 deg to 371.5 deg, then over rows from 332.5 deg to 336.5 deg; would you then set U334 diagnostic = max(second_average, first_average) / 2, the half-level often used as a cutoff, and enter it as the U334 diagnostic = 201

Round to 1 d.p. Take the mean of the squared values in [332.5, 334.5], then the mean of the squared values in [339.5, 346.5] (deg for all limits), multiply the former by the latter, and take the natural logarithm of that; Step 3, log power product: 23.9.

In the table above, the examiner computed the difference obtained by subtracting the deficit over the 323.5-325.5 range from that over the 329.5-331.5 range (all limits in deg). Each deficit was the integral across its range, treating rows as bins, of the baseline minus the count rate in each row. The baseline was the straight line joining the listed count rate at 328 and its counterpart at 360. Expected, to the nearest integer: -48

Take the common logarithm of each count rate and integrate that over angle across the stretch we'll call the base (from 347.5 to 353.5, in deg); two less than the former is 13.3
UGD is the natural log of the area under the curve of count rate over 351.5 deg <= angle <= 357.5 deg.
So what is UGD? 7.63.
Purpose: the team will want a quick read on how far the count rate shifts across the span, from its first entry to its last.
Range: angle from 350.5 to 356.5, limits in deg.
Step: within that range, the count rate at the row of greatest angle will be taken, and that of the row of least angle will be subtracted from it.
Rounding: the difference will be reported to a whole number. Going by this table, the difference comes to -16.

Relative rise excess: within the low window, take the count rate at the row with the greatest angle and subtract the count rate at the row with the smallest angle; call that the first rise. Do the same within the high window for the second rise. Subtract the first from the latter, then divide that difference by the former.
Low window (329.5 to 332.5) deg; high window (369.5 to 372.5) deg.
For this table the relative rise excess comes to 3.5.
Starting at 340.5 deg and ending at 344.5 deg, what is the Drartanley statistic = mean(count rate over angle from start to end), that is 394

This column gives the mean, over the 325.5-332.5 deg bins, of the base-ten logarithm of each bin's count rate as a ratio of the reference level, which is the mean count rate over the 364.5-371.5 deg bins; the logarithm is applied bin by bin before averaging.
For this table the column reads 0.052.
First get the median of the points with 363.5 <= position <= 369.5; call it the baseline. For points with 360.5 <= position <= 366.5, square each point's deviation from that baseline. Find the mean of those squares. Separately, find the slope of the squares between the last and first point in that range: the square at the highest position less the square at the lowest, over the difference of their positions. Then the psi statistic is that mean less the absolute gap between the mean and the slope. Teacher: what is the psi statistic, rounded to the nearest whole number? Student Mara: -14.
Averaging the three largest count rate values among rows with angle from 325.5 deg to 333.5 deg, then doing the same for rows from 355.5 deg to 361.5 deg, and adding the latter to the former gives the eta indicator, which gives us 739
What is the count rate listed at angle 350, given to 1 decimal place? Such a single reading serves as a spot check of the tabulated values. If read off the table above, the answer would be 348.8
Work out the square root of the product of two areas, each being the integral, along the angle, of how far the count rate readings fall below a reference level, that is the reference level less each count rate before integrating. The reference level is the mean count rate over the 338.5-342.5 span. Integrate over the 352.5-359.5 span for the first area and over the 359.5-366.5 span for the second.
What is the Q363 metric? 461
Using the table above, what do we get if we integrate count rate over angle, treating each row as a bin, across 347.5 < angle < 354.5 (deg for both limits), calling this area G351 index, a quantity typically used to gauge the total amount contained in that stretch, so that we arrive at 2490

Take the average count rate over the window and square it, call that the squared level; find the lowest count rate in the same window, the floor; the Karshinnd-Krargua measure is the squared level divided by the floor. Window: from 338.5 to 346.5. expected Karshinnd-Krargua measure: 414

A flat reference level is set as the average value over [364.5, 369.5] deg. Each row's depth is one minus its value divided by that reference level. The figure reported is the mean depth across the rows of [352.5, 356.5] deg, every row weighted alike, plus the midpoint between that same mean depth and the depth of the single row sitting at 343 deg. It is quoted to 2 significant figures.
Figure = -0.10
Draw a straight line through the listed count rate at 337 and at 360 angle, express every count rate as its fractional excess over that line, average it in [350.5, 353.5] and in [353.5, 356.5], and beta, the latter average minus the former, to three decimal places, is 0.043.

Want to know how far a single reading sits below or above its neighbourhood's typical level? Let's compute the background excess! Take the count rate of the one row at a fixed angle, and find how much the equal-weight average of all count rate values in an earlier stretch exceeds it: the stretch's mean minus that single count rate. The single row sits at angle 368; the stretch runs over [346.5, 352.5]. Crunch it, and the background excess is 14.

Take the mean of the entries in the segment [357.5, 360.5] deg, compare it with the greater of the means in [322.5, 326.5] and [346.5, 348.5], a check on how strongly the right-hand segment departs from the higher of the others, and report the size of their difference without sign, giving 41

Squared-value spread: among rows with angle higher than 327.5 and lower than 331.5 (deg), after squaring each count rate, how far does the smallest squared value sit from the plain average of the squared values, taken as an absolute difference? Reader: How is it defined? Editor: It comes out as 8279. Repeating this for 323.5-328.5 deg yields 8625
